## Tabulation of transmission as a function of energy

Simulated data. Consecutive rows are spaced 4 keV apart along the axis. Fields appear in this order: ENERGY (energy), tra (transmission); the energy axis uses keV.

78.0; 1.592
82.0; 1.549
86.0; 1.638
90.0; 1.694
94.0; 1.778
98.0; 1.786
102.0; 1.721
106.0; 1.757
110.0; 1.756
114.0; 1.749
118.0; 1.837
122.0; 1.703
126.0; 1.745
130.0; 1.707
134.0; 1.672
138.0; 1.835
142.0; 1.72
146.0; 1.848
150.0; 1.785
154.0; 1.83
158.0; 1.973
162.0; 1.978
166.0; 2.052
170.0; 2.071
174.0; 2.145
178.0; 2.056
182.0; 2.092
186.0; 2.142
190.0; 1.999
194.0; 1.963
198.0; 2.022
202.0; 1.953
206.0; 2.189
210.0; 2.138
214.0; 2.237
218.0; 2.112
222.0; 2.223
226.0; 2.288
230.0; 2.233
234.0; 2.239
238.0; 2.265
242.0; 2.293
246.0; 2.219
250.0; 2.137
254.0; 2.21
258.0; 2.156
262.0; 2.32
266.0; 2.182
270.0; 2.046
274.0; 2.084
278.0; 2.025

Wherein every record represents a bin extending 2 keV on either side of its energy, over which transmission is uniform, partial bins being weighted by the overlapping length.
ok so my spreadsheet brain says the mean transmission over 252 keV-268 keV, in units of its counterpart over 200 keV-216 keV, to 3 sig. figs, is 1.04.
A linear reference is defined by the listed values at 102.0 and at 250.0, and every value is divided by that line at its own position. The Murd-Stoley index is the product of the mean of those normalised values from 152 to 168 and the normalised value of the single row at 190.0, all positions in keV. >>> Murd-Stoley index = 1.06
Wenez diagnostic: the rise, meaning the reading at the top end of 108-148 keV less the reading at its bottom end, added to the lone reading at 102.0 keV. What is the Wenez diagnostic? 1.81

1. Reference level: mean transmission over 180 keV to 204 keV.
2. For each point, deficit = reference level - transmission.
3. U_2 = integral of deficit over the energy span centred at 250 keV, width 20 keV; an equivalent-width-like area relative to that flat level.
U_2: -3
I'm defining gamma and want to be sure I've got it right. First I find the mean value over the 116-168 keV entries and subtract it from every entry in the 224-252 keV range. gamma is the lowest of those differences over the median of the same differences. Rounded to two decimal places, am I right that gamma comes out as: 0.76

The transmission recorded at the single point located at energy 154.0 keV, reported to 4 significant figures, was 1.830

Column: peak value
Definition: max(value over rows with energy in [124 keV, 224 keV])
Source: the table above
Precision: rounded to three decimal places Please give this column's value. 2.237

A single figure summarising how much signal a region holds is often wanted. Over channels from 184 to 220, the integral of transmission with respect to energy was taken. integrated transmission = 75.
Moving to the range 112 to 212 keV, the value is 193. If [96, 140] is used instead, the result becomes 77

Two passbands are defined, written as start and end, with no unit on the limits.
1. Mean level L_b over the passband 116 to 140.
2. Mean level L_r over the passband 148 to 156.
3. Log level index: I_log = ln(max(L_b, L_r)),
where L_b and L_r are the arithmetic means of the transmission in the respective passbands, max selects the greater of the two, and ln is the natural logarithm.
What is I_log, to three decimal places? 0.592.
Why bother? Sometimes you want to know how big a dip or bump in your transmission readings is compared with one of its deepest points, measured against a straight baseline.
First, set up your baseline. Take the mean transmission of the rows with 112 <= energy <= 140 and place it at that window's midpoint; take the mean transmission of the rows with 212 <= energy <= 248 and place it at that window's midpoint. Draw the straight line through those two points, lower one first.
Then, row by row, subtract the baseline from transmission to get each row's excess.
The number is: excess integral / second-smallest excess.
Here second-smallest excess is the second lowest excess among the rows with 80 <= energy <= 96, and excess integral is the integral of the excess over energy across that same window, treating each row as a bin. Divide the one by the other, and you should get 20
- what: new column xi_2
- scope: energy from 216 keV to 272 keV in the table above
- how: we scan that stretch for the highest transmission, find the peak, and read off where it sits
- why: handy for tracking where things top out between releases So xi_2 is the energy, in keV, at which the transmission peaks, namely 262.0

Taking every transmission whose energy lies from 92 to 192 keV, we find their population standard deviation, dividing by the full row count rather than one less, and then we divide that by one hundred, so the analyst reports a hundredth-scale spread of 0.0015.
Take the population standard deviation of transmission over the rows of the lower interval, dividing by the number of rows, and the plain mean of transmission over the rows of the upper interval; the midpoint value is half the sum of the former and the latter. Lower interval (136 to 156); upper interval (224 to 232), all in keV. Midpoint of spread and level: 1.15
